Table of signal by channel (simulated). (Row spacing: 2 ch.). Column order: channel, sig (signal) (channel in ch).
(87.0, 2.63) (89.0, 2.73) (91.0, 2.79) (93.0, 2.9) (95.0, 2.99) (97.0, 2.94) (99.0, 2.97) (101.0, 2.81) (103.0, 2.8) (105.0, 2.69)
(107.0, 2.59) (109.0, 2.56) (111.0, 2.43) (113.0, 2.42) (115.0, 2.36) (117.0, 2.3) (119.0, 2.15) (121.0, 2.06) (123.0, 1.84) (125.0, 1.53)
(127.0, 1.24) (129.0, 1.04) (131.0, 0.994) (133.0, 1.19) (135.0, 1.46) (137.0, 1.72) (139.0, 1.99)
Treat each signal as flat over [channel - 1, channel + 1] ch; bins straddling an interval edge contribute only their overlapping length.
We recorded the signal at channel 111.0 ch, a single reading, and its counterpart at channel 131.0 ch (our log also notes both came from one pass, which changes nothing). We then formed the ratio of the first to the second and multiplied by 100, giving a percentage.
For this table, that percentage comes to 244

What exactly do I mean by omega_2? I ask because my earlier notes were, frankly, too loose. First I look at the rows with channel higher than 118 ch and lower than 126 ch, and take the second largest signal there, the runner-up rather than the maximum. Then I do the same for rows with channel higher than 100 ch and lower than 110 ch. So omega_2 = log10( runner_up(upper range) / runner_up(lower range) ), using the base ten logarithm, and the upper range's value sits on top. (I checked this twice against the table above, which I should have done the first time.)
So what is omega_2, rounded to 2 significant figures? -0.13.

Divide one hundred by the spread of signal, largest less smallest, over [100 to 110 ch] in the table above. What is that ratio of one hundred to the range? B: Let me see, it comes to 400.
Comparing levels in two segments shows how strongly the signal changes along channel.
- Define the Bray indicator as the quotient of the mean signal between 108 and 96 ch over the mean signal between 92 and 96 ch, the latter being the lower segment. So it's 1.0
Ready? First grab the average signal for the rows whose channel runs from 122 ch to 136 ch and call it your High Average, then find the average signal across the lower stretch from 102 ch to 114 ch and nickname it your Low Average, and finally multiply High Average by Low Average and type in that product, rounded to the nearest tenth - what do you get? 3.4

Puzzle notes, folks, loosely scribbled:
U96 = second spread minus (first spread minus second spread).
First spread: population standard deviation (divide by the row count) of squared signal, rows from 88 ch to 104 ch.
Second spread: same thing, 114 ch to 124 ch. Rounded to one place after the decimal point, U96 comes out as 1.0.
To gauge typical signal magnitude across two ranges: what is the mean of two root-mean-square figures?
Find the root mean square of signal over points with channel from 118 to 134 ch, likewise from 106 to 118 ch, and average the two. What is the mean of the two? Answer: 2.0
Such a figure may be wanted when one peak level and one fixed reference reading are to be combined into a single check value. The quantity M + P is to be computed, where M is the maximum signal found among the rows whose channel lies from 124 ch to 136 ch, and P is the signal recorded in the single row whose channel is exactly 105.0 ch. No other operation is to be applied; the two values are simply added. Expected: 4.2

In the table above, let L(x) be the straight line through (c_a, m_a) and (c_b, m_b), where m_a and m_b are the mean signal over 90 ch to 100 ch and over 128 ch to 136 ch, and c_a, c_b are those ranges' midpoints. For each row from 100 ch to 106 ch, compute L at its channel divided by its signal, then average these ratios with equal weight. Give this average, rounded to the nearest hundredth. 0.92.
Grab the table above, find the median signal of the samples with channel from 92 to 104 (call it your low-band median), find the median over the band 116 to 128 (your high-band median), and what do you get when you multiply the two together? 6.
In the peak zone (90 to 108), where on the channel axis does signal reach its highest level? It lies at 95.0 ch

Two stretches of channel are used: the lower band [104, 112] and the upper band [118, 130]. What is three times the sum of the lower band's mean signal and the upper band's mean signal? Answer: 12.6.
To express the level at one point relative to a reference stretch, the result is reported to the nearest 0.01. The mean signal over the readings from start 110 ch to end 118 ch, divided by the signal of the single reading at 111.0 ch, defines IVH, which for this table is 0.98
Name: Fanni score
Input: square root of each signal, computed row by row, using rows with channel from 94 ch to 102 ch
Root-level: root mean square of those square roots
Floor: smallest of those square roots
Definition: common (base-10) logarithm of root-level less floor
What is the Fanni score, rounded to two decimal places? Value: -1.46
